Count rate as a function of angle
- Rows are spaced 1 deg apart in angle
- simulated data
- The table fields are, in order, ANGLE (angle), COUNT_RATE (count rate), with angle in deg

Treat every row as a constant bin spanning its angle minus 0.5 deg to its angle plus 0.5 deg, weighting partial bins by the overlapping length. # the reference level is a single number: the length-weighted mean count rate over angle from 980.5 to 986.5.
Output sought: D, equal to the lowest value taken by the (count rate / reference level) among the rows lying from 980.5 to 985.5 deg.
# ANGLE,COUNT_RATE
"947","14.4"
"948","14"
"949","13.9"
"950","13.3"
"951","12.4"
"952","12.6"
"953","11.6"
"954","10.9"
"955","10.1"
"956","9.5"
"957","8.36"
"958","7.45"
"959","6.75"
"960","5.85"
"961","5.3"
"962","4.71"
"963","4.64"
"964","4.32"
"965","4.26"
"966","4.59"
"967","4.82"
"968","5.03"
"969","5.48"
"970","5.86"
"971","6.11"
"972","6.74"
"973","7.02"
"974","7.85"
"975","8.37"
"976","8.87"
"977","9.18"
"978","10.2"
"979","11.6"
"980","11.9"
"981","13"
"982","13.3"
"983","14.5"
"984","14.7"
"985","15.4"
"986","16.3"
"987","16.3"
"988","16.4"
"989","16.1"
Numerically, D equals 0.89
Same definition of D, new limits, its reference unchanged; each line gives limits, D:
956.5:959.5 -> 0.46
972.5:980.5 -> 0.48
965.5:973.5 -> 0.32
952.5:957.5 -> 0.58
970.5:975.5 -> 0.42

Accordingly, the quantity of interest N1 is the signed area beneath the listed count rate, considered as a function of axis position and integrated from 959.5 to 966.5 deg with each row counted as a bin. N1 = 34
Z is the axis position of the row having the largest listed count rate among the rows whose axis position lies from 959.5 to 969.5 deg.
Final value 960 deg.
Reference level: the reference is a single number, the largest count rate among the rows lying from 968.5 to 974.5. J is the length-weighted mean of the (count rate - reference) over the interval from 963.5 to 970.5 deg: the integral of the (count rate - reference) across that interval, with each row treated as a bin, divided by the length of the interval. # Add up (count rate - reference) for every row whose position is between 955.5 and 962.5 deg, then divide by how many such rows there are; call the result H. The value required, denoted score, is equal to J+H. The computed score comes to -3.9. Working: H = -1.0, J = -2.9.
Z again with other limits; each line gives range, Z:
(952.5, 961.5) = 953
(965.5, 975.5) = 975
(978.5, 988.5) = 988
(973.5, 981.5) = 981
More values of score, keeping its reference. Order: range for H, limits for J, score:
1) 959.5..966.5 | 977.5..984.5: 1.9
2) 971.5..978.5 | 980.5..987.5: 7.4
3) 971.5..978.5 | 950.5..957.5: 3.4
